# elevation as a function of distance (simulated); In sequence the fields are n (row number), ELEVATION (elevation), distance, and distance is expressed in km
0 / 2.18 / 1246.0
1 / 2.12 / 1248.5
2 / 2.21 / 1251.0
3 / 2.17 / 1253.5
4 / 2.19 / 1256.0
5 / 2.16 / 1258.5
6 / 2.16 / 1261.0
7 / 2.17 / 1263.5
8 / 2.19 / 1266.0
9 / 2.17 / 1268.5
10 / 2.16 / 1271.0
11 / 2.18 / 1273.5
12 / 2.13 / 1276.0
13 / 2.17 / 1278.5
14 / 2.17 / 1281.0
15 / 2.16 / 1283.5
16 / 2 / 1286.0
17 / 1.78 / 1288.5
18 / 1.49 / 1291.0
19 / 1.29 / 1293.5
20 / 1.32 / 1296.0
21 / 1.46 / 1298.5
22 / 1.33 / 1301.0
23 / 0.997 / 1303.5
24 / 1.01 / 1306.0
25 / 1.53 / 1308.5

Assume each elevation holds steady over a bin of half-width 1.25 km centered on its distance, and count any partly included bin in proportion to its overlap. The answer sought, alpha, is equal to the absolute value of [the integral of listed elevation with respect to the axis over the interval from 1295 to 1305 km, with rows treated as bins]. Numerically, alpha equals 13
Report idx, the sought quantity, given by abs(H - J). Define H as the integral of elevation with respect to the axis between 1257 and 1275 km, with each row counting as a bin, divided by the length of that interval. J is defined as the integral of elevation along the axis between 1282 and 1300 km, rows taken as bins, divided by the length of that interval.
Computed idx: 0.5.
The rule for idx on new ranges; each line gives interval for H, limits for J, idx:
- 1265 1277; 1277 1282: 0.0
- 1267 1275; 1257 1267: 0.0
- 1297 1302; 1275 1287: 0.7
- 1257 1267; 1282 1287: 0.1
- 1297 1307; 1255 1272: 1.0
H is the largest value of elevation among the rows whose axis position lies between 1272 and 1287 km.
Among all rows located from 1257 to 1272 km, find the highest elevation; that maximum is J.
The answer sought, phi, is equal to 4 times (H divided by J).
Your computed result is 4.0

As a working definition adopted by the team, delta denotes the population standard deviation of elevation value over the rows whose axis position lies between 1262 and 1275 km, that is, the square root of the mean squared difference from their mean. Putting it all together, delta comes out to 0.01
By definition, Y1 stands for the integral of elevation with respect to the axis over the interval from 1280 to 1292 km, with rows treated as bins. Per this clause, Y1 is 23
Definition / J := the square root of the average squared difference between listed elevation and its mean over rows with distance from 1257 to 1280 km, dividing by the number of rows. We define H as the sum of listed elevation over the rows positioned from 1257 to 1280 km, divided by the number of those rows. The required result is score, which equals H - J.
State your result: 2.1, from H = 2.17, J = 0.02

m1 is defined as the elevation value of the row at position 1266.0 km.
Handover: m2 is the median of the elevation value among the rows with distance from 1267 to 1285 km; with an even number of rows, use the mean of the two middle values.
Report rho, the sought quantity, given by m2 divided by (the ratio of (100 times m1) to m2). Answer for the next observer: 0.0215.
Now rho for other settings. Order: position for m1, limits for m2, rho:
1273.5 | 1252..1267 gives 0.0216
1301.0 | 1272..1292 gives 0.0346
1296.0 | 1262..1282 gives 0.0357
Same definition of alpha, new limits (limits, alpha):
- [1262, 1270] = 17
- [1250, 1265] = 33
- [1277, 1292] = 30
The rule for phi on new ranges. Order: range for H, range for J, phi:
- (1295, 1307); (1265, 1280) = 2.7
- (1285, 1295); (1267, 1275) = 3.7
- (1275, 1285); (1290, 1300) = 5.8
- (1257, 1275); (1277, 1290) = 4.0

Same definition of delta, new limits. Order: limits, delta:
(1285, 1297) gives 0.27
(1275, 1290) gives 0.14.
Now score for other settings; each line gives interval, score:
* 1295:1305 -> 1.1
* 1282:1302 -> 1.3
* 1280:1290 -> 1.9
